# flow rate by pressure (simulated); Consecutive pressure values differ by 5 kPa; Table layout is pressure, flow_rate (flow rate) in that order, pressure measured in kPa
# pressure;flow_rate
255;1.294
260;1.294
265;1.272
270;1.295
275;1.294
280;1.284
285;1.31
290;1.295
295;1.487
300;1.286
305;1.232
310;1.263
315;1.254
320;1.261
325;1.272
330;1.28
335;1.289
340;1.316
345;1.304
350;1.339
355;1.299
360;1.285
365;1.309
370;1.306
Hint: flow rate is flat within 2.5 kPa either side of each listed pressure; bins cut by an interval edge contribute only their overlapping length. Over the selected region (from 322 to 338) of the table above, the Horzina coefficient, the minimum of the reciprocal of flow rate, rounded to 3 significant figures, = 0.776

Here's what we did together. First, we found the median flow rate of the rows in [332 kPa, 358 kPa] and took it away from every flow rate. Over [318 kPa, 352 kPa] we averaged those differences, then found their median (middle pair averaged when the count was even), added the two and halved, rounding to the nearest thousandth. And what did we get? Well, -0.012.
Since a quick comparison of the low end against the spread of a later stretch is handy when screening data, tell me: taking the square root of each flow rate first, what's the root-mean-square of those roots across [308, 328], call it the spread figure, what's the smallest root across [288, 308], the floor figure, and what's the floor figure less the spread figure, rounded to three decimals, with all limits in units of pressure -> -0.014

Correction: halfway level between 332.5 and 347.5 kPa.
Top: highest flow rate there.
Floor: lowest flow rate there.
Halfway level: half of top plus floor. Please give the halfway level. 1.30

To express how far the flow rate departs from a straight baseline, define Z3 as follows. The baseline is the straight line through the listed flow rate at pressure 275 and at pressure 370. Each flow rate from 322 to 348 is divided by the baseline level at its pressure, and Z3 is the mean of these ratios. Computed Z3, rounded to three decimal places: 0.993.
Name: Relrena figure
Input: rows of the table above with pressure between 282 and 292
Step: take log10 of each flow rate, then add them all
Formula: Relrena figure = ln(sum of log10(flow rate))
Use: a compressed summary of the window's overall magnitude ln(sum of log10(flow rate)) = -1.47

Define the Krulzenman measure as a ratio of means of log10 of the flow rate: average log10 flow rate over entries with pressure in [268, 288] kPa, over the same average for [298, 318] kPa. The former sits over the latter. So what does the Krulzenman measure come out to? 1.13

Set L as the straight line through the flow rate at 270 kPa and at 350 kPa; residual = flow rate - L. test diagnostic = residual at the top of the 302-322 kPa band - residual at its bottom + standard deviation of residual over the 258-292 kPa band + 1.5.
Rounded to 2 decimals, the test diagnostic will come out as 1.53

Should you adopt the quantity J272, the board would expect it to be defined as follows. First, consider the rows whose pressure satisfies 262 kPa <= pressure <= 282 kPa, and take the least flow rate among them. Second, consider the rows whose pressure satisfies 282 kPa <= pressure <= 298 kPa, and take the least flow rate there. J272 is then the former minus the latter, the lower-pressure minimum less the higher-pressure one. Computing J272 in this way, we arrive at -0.023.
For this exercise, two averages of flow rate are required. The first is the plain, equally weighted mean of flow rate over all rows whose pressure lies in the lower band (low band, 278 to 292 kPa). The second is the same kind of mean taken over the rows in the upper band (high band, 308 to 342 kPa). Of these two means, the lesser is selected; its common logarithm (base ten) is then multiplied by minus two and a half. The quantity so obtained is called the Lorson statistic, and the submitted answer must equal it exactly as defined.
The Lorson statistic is -0.265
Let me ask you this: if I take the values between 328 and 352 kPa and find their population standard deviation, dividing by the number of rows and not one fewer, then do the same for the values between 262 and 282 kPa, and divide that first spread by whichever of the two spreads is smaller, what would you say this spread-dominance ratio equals 2.2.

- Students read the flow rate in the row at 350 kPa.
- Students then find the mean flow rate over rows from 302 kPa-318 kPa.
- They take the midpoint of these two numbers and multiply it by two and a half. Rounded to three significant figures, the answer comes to 3.24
